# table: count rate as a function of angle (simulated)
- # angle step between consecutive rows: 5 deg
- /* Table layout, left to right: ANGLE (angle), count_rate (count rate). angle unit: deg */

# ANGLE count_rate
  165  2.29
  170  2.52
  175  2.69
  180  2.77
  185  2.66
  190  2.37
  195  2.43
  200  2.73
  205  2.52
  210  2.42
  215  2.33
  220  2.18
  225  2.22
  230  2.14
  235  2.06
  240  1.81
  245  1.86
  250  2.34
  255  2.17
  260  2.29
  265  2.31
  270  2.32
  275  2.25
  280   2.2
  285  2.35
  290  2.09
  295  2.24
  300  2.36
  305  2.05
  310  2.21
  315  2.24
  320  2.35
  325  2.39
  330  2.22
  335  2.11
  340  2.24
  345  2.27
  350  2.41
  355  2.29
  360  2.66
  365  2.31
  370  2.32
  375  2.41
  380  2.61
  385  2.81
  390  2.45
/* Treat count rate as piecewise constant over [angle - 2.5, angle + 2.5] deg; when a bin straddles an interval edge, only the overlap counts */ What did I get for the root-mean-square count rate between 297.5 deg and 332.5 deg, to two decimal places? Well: 2.26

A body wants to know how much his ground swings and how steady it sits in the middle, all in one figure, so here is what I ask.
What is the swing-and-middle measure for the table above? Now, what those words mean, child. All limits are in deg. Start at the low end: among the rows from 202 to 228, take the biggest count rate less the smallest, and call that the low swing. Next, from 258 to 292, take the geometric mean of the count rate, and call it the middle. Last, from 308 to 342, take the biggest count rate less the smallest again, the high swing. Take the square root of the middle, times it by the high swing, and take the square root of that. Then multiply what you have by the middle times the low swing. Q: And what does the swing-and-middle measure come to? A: 0.50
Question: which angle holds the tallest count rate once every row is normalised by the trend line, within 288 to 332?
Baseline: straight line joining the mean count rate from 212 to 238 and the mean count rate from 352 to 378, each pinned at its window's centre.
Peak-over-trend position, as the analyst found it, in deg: 300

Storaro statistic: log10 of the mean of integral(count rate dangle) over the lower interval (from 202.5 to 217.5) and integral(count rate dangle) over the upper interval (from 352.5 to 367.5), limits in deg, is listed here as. 1.56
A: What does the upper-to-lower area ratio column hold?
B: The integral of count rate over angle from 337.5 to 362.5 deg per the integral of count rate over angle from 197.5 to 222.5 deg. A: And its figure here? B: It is 0.97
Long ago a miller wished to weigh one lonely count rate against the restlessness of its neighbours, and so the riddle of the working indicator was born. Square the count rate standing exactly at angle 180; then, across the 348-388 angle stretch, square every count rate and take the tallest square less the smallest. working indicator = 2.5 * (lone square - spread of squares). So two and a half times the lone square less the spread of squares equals 13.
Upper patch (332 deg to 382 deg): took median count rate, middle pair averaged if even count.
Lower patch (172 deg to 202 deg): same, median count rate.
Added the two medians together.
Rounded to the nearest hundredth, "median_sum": 4.99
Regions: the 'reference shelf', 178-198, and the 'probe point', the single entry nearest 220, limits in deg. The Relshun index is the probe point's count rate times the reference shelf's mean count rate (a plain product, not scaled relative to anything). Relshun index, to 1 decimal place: 5.6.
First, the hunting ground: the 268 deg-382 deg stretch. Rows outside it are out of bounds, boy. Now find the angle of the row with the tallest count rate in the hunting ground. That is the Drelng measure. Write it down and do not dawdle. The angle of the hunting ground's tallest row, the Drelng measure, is 360 deg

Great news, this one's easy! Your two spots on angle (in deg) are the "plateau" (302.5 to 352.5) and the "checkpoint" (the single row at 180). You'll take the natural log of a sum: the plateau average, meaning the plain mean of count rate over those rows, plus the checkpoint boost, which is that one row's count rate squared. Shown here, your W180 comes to 2.29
